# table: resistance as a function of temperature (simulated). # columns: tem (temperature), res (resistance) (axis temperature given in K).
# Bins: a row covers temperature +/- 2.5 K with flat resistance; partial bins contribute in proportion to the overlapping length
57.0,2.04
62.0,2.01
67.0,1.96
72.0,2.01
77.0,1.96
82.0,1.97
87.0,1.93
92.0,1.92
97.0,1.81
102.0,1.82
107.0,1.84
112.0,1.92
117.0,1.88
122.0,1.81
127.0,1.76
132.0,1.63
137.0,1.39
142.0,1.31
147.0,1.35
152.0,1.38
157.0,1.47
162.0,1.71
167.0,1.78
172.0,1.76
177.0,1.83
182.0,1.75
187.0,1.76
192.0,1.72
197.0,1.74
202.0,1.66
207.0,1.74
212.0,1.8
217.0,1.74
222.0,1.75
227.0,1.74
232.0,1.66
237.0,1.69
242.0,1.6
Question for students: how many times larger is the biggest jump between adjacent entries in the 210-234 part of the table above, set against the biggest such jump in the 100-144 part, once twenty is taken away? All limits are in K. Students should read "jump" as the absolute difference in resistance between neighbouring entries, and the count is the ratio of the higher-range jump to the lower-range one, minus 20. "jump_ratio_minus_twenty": -19.7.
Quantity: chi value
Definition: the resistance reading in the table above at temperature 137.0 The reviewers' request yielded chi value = 1.39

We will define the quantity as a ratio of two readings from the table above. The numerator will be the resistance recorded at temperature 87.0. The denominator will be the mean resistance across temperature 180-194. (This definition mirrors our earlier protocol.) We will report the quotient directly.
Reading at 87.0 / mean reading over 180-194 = 1.11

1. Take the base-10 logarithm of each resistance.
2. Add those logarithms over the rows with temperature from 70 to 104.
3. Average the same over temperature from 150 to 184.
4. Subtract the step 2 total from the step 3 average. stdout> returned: -1.76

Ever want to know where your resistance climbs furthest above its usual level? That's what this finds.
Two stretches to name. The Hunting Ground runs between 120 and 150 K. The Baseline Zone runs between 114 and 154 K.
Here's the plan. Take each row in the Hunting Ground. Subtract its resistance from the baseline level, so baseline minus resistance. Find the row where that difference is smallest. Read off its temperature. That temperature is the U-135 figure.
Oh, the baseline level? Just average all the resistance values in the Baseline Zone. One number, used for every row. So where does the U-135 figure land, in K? 122.0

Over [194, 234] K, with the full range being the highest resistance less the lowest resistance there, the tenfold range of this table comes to 1.4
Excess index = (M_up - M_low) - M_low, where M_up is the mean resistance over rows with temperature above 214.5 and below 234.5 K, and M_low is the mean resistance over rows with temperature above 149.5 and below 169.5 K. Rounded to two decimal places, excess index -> -1.45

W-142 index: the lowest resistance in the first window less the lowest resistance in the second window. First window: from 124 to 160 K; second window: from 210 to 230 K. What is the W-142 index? -0.4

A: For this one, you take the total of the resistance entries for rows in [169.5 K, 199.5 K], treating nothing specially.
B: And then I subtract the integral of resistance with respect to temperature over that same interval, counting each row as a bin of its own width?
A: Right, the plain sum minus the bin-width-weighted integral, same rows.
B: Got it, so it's -42.2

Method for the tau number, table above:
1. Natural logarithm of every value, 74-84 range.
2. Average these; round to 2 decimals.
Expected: 0.68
